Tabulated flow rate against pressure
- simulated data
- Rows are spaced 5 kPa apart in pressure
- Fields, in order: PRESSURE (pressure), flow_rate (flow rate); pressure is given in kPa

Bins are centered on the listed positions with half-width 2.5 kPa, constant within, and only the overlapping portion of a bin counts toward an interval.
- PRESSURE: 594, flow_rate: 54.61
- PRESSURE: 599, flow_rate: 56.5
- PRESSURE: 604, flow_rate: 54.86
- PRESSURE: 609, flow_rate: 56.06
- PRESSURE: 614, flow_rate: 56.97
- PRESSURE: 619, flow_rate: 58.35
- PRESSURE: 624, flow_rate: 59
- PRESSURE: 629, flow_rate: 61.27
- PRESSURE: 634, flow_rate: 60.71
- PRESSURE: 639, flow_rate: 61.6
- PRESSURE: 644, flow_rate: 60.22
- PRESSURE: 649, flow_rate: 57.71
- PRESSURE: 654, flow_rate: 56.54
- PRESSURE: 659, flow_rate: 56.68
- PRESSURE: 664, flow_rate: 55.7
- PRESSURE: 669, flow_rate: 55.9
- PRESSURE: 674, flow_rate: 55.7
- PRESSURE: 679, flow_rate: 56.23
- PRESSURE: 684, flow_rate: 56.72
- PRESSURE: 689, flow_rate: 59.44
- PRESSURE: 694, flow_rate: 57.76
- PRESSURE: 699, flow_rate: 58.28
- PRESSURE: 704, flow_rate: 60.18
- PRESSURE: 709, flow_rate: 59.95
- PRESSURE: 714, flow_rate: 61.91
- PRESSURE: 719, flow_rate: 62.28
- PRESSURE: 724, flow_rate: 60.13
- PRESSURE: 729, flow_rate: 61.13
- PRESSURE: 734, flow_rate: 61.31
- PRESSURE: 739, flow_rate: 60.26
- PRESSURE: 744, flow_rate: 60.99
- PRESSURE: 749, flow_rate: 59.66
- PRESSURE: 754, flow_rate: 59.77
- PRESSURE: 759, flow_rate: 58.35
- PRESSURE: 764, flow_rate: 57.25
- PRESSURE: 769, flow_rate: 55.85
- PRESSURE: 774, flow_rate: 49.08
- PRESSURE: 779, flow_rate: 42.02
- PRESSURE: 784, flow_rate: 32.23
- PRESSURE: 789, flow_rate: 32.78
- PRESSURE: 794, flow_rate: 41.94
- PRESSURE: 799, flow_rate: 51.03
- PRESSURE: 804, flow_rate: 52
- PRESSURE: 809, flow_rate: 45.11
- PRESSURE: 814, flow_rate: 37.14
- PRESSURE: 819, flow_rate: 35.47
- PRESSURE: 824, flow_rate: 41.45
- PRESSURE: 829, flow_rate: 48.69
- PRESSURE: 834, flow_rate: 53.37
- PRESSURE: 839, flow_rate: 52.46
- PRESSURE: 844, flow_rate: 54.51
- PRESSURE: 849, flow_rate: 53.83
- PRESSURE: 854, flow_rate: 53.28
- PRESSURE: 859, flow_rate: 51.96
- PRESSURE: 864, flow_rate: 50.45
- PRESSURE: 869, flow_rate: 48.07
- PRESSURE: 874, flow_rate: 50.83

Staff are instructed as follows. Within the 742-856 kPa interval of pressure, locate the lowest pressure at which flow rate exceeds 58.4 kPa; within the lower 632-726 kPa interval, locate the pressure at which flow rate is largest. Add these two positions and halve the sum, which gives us 731.5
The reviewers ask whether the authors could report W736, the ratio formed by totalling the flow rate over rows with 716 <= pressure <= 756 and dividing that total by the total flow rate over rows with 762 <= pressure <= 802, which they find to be 1.34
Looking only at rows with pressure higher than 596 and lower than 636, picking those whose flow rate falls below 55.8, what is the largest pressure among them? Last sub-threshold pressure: 604 kPa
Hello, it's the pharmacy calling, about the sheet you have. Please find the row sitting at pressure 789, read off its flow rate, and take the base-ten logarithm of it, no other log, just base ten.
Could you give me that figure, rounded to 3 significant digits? 1.52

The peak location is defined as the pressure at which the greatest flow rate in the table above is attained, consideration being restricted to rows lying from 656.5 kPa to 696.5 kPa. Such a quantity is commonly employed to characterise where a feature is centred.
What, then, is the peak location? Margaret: 689 kPa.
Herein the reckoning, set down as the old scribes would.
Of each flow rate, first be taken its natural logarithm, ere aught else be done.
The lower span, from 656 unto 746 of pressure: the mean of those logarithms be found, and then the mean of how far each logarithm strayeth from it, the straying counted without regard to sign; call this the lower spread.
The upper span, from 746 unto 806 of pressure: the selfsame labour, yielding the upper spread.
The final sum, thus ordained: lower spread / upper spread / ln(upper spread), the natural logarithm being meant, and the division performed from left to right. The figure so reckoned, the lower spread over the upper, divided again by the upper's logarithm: -0.11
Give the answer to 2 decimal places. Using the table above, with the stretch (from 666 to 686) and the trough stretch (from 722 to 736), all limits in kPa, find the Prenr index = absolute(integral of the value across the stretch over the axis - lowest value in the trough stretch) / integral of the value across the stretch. 0.95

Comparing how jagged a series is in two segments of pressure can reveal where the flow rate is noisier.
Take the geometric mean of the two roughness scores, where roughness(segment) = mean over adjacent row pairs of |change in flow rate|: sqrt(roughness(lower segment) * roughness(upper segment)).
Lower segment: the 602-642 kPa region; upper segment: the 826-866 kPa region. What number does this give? 1.4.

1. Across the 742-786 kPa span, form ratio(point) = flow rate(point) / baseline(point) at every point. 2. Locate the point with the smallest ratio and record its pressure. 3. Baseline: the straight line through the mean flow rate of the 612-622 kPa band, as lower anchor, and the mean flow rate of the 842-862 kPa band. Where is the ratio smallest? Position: 784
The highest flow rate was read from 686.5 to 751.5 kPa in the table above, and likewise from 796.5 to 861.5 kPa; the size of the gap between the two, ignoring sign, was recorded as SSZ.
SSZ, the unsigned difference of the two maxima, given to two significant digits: 7.8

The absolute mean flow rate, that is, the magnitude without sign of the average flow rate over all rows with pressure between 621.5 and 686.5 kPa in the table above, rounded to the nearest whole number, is 58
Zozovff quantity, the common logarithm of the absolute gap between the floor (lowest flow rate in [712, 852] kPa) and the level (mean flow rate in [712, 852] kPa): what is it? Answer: 1.3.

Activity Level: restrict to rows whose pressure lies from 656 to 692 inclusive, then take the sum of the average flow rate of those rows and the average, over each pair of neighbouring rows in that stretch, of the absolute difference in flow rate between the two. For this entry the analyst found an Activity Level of 57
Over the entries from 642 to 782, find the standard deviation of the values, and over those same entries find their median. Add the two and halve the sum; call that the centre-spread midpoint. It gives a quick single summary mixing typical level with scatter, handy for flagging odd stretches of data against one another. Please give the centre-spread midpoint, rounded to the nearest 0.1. 31.2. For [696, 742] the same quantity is 30.7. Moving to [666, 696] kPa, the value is 28.9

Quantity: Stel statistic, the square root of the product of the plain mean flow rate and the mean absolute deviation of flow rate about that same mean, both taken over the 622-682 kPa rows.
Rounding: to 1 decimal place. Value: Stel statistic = 10.9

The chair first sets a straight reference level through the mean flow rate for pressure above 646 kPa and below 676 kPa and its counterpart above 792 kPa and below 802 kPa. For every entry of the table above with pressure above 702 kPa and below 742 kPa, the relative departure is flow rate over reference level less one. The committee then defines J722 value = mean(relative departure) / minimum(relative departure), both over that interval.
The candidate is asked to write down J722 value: 1.3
